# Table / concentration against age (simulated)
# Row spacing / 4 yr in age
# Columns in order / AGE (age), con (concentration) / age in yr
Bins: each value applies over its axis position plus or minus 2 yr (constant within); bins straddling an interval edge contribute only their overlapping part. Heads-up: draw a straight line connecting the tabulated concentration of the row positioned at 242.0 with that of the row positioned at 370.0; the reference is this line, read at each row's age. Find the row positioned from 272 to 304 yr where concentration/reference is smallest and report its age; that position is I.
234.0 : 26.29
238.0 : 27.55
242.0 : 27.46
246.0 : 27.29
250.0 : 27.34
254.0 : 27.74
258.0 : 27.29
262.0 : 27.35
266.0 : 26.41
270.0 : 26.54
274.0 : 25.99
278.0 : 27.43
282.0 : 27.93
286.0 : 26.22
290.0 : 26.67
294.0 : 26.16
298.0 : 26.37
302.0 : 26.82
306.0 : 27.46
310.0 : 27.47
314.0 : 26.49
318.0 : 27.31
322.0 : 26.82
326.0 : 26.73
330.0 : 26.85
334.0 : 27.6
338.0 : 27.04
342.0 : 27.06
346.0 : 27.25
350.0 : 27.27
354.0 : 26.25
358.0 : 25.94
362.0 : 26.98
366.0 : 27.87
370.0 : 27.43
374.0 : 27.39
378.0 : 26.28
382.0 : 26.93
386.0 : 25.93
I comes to 274.0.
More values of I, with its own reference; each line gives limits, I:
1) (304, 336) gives 314.0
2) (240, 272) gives 266.0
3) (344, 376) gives 358.0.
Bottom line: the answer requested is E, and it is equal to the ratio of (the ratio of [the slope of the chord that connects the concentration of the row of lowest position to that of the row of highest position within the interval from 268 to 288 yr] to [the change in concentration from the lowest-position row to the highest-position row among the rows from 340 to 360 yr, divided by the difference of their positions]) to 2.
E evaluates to 0.1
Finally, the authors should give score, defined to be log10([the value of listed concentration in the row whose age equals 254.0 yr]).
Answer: 1.44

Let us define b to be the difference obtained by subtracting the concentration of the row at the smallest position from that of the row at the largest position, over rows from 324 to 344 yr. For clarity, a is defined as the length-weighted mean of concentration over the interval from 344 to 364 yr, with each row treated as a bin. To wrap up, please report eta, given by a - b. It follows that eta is 26.4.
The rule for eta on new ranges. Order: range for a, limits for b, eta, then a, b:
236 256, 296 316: 27.4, 27.48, 0.1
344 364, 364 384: 27.7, 26.74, -0.9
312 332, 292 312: 25.5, 26.84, 1.3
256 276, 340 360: 27.8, 26.72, -1.1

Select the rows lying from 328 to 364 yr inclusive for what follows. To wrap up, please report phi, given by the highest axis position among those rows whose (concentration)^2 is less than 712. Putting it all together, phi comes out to 358.0 yr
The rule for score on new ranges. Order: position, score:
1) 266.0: 1.42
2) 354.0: 1.42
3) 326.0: 1.43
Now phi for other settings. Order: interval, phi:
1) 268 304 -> 298.0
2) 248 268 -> 266.0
